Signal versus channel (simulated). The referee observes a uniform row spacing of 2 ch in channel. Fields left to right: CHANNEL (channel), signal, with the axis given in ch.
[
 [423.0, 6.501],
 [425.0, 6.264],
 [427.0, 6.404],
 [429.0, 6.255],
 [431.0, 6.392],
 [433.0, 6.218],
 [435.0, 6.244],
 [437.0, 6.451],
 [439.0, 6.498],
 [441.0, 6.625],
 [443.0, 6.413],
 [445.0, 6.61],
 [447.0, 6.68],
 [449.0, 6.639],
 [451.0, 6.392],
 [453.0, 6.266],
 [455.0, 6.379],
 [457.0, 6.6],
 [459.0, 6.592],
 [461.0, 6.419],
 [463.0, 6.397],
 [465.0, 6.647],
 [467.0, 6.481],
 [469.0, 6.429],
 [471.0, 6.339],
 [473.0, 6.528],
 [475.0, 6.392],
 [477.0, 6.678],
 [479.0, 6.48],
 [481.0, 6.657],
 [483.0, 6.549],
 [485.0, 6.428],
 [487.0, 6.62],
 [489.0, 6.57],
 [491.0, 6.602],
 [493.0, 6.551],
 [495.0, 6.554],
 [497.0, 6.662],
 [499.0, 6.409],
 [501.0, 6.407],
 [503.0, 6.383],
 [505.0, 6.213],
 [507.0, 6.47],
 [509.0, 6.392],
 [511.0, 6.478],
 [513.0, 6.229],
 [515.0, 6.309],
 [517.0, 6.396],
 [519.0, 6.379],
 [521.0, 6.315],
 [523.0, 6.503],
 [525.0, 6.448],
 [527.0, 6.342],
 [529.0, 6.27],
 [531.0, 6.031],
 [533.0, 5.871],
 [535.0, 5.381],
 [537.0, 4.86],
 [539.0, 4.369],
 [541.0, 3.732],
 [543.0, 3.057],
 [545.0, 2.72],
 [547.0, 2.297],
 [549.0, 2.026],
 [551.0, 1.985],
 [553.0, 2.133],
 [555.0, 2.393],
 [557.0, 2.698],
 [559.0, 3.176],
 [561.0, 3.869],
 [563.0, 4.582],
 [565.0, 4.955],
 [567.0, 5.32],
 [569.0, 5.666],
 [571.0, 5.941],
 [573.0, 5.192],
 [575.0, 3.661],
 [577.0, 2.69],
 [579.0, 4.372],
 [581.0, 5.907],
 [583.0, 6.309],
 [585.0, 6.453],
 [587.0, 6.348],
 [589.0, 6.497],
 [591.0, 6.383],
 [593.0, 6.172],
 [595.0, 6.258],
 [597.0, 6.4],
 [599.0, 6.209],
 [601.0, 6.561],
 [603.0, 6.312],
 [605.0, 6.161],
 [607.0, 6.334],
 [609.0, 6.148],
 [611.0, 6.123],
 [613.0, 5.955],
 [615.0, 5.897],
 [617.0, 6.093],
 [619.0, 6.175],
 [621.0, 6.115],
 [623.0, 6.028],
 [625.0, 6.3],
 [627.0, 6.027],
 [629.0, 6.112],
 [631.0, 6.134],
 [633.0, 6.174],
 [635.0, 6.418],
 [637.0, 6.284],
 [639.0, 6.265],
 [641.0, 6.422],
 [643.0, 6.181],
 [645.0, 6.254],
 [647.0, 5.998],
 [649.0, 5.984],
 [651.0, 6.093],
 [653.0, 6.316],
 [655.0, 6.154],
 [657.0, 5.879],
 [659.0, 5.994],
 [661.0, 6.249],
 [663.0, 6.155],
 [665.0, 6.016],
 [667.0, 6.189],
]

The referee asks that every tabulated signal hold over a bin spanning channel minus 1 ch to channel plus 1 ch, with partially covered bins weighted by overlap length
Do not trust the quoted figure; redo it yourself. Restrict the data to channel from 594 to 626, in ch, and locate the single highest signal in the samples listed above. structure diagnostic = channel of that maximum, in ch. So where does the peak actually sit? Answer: 601.0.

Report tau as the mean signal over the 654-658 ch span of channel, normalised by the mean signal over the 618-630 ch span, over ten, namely 0.098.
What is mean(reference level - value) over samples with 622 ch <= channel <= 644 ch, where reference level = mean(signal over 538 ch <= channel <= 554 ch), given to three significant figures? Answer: -3.42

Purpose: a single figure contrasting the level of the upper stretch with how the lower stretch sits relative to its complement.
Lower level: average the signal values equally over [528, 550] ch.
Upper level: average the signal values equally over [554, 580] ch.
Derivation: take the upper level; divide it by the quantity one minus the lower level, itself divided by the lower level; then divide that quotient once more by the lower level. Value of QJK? -1.3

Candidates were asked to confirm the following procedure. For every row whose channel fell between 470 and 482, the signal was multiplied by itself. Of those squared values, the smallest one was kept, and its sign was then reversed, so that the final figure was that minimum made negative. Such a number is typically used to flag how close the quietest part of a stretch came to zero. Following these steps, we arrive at -40.2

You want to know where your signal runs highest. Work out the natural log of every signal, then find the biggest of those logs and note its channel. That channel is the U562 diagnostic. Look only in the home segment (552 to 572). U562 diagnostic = 571.0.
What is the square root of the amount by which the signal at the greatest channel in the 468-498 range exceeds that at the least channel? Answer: 0.48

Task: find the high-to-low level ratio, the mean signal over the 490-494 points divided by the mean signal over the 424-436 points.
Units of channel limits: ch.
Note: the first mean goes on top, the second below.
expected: 1.04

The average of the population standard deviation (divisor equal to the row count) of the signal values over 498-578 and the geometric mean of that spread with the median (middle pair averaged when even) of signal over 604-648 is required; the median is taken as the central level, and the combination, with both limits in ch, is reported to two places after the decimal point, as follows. 2.36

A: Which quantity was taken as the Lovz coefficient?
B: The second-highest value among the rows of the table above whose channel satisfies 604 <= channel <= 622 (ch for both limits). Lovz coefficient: 6.175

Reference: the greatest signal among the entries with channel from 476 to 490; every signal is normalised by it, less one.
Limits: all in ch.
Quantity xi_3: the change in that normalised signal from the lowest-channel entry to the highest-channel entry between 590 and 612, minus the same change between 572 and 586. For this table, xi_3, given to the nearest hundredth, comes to -0.23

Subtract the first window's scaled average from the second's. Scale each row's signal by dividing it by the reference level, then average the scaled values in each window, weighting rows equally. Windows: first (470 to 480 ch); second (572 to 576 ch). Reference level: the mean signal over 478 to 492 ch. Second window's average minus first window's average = -0.31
